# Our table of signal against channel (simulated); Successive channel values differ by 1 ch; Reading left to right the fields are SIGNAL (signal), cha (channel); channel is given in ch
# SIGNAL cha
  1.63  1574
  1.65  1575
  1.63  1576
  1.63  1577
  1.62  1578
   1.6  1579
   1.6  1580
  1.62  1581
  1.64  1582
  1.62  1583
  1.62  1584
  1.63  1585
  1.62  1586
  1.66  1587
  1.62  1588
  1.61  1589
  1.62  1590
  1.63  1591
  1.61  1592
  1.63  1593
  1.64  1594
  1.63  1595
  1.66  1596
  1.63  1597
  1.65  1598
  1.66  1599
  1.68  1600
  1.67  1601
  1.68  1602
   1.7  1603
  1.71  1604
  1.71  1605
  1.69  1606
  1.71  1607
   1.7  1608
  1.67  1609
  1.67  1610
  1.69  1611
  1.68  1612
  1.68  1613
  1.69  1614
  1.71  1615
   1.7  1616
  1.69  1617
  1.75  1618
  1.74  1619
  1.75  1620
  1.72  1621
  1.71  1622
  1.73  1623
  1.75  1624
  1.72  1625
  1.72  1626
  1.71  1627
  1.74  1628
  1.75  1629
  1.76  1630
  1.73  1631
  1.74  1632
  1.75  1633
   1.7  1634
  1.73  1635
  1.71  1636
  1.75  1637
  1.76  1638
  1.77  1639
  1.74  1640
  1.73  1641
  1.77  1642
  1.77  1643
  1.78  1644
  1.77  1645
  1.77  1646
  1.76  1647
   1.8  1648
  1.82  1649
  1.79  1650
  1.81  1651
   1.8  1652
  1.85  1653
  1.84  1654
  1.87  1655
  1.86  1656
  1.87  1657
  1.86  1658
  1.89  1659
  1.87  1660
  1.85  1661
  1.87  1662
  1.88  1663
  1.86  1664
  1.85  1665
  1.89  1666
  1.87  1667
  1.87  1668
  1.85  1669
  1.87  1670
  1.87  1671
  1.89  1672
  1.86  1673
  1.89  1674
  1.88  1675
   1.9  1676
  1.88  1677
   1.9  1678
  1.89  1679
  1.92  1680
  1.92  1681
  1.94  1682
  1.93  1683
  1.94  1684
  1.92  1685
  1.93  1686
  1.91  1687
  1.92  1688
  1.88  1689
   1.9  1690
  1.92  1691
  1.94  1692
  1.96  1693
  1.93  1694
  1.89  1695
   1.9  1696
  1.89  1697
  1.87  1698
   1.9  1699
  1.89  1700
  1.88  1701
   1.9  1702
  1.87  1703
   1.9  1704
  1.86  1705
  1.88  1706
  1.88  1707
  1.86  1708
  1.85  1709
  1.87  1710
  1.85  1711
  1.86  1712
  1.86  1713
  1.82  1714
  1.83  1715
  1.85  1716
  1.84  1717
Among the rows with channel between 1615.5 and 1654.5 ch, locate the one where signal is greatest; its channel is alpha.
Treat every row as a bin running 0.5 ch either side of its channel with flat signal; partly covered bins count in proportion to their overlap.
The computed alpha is 1653 ch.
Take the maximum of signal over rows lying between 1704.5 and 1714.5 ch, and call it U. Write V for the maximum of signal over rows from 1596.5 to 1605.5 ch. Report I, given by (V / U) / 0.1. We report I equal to 9.1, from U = 1.88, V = 1.71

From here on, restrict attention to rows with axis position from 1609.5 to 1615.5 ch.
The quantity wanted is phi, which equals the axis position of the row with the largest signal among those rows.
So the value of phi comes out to 1615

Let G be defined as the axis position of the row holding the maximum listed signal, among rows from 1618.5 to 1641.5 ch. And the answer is 1639 ch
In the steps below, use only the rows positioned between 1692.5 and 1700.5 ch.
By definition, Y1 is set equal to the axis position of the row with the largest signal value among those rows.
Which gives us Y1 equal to 1693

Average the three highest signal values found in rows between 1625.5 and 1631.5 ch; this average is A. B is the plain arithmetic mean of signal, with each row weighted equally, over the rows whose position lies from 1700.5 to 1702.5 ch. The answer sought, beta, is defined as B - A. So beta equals 0.14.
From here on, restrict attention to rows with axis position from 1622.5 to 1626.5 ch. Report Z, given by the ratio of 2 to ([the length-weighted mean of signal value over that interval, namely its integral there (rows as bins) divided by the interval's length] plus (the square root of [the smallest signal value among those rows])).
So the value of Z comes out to 0.66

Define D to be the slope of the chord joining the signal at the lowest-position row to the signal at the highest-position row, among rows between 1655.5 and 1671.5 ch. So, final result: 0.0007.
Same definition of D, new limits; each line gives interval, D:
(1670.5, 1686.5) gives 0.0040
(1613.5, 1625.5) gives 0.0027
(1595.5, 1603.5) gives 0.0057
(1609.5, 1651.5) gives 0.0034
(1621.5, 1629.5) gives 0.0057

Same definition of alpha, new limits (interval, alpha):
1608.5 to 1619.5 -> 1618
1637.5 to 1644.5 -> 1644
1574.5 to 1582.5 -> 1575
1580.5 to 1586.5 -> 1582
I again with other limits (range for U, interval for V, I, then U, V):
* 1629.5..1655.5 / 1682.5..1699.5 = 10.5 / 1.87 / 1.96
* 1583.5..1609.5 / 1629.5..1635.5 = 10.3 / 1.71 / 1.76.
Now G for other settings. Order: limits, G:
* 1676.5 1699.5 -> 1693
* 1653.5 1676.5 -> 1676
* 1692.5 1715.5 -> 1693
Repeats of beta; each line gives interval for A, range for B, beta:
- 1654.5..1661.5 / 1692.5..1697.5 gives 0.04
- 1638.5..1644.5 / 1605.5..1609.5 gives -0.08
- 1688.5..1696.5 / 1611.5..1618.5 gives -0.24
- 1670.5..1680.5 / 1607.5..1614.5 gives -0.22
